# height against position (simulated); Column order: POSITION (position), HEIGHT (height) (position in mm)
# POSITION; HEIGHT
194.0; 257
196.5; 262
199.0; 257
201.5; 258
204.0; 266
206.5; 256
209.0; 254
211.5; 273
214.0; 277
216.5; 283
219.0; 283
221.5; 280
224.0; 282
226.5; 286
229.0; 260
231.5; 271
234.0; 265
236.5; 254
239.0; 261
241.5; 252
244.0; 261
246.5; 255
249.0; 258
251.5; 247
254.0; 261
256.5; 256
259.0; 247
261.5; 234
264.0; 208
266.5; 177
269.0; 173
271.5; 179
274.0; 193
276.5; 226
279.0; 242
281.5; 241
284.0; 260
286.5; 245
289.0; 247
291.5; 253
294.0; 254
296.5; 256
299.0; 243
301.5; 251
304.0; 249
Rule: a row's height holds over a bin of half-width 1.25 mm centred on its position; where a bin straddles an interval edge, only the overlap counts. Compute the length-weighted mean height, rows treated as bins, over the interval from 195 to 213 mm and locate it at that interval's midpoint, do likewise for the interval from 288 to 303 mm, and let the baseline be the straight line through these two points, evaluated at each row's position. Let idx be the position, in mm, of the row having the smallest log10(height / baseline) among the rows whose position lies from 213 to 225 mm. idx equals 214.0 mm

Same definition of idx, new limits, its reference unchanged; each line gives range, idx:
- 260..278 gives 269.0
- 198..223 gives 209.0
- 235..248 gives 241.5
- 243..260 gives 251.5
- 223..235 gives 229.0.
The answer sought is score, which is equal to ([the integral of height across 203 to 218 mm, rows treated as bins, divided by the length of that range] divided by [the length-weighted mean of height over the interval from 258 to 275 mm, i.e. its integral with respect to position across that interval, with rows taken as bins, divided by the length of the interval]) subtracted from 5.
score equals 3.66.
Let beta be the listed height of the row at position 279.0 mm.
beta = 242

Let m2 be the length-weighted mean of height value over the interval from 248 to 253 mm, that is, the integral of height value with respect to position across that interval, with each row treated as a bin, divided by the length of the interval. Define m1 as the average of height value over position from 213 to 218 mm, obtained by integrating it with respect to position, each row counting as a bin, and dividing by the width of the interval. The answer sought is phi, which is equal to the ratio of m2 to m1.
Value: 0.90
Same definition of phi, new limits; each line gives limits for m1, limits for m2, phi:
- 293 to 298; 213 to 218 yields 1.10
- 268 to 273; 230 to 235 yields 1.51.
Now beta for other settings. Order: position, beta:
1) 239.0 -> 261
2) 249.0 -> 258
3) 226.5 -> 286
